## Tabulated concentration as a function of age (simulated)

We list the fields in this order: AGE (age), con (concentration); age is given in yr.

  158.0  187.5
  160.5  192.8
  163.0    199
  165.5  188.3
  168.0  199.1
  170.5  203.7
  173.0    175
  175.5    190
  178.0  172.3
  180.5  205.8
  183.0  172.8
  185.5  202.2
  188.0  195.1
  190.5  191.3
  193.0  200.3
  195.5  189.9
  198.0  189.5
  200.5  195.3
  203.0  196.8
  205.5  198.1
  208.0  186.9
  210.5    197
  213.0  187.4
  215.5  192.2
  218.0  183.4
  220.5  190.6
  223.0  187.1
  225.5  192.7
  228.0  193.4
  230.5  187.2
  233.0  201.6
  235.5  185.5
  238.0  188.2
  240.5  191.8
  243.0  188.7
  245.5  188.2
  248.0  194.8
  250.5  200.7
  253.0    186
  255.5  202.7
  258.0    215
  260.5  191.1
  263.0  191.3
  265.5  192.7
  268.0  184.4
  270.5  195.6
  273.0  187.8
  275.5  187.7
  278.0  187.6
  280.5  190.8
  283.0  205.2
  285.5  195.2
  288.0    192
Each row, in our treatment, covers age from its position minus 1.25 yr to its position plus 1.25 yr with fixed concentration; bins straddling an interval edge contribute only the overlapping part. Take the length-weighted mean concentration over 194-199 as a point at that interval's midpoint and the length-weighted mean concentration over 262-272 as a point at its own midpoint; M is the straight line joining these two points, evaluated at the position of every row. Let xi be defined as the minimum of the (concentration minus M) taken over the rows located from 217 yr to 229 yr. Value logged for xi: -7.0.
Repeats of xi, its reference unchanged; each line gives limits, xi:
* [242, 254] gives -4.8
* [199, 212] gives -3.4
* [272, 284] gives -3.4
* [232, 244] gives -5.1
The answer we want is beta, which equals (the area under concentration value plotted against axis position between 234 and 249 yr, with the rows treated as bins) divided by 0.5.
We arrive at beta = 5689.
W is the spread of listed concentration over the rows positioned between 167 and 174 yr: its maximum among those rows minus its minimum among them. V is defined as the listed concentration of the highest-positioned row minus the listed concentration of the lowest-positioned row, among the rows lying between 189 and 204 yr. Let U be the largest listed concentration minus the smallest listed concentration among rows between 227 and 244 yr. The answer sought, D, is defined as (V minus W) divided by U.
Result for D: -1.4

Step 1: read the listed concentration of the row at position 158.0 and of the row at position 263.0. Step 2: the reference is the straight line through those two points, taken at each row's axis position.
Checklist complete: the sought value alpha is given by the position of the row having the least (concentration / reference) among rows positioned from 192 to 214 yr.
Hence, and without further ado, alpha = 208.0 yr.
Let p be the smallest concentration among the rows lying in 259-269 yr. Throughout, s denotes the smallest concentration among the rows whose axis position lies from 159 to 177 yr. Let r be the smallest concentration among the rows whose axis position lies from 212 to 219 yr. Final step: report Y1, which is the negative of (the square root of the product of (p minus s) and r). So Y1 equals -42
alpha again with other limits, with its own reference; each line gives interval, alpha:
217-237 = 218.0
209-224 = 218.0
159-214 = 178.0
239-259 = 253.0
